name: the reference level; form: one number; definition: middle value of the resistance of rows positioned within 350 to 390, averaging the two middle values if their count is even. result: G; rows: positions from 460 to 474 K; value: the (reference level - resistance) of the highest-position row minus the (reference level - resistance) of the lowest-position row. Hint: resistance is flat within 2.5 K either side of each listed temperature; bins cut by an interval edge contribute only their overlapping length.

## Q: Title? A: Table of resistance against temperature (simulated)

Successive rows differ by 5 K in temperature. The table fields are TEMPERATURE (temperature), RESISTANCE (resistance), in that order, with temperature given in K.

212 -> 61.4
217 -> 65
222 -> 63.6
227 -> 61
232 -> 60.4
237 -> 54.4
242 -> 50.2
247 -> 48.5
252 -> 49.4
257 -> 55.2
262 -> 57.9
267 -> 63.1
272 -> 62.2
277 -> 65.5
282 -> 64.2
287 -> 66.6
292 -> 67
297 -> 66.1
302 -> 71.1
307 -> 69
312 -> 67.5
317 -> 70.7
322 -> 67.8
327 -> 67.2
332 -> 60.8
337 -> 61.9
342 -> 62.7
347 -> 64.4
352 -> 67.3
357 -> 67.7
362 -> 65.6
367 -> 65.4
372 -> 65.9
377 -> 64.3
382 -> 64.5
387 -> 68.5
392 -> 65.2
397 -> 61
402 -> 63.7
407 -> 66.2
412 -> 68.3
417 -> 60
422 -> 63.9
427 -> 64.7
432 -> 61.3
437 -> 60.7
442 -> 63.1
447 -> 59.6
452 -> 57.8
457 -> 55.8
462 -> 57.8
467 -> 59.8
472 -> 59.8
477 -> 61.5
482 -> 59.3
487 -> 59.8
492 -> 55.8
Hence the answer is -2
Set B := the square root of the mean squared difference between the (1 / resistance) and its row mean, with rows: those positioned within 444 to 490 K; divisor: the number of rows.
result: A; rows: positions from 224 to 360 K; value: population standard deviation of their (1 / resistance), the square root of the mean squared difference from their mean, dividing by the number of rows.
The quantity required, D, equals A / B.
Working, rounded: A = 0.0018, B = 0.0005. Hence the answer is 3.9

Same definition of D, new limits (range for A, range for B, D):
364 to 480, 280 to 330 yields 2.0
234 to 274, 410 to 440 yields 2.5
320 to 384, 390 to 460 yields 0.6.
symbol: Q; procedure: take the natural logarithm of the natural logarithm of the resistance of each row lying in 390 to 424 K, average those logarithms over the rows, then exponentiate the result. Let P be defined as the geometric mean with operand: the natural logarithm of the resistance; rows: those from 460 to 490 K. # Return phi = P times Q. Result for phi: 17.0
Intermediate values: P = 4.09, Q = 4.16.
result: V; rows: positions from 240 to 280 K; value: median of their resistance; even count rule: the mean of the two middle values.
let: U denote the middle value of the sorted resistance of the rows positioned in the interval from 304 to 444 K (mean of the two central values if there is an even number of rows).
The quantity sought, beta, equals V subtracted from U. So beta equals 8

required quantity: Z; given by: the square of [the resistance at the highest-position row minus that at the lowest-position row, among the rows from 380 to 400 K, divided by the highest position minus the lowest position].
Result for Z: 0.05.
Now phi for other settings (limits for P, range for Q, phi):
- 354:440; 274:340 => 17.5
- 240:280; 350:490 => 16.7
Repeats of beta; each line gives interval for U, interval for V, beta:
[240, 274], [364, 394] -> -10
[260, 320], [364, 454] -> 2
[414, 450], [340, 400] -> -4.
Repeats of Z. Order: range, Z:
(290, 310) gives 0.02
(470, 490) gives 0.00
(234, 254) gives 0.11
